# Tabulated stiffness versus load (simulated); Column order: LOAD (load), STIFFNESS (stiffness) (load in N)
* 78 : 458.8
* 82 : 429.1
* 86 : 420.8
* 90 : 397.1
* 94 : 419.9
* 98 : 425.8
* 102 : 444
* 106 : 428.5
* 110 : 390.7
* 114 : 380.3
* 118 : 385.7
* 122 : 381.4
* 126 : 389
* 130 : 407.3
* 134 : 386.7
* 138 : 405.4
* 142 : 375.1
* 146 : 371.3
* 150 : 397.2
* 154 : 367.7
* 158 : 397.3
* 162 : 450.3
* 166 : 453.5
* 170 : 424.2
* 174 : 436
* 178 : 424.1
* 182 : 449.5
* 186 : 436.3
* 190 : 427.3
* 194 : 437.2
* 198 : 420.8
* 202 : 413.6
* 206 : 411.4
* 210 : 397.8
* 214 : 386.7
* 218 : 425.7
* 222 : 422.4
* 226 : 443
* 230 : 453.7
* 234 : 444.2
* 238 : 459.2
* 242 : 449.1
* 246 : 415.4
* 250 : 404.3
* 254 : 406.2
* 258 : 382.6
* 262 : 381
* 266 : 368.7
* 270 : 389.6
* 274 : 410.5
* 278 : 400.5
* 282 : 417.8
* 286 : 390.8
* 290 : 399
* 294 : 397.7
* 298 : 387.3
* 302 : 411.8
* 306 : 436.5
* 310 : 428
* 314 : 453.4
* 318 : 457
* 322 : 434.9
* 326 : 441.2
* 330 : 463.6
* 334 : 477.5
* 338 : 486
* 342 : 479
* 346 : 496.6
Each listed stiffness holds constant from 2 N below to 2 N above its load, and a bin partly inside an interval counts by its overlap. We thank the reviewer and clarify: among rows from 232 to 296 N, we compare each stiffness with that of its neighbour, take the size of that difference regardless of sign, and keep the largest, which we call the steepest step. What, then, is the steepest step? 34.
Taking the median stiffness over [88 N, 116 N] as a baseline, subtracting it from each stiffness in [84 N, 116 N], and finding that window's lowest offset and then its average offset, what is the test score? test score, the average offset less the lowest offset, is 33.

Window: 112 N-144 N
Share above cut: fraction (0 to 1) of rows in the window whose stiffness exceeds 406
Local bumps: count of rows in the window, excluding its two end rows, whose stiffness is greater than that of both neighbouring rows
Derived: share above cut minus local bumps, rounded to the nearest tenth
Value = -2.9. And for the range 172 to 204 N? -1.0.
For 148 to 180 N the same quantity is -1.4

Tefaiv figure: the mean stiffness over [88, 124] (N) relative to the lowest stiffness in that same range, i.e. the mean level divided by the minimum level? 1.07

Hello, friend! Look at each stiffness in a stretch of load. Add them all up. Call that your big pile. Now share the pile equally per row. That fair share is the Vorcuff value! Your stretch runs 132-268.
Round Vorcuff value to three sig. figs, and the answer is 415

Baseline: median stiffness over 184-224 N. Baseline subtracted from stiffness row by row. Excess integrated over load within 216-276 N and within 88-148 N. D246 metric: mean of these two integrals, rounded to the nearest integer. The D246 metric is -808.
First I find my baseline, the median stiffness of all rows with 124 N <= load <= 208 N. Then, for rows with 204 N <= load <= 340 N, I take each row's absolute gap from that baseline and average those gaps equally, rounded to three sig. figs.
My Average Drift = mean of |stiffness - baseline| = 25.2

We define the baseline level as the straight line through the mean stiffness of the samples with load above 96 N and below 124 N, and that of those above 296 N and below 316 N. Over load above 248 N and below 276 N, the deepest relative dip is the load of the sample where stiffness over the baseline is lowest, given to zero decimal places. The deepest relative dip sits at 266 N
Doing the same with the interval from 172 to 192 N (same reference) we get 178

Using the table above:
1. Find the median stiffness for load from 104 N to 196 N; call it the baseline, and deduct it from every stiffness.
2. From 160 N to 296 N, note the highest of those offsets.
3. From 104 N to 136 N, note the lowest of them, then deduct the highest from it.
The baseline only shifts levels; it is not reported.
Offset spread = -79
